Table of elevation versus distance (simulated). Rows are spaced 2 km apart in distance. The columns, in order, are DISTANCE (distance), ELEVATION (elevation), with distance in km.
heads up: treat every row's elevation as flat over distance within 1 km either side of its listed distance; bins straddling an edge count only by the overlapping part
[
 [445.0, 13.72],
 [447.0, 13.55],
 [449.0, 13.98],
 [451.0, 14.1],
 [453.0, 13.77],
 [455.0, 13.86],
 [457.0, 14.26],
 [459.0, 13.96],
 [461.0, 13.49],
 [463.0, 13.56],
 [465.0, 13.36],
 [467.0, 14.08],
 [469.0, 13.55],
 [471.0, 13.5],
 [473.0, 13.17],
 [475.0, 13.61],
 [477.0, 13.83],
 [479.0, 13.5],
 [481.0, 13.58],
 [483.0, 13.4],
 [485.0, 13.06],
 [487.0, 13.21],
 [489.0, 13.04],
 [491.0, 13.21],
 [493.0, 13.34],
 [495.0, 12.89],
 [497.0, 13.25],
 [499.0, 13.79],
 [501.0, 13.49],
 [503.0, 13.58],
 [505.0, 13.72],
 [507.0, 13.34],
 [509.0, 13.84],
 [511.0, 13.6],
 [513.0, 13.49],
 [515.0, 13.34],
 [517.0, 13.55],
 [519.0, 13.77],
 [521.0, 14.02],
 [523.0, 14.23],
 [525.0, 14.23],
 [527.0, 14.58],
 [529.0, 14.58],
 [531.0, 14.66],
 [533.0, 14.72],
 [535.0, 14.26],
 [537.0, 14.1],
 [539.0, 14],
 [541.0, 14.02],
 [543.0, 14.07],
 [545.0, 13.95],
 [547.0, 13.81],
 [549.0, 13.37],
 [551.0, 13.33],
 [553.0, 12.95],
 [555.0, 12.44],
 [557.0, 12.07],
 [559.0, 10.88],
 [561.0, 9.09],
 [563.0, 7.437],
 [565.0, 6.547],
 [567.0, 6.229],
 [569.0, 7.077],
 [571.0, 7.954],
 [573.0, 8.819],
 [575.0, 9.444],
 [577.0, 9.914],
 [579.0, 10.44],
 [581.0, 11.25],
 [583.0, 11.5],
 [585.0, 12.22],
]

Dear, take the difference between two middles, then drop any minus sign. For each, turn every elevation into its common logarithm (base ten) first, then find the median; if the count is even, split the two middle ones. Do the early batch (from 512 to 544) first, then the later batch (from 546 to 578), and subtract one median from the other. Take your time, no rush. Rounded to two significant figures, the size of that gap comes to 0.16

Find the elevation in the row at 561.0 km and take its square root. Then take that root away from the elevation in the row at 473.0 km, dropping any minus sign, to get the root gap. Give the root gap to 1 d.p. 10.2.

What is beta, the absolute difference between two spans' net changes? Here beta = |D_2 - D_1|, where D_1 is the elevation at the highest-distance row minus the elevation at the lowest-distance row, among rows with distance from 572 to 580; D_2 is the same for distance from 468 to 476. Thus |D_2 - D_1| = 1.6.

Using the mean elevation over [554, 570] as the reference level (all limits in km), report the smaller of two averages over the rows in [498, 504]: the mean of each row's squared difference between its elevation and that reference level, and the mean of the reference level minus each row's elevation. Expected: -4.6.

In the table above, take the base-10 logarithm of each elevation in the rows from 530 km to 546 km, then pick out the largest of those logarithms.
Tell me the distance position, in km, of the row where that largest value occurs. 533.0 km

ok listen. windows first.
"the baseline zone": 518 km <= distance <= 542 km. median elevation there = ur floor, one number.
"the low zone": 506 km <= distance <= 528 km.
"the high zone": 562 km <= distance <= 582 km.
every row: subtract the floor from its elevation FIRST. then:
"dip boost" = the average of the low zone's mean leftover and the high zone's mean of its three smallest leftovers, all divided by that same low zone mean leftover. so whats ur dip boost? 10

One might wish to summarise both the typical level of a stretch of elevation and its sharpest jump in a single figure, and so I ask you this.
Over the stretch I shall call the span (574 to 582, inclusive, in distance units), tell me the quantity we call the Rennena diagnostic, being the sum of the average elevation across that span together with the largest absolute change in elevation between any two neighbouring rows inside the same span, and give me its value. 11.1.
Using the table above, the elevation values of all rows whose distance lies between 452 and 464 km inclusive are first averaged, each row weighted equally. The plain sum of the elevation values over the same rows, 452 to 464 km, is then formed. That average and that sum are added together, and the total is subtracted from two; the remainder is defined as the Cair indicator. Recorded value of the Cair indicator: -95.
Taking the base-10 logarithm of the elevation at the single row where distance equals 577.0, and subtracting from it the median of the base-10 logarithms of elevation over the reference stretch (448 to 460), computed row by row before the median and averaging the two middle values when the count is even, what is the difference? -0.149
